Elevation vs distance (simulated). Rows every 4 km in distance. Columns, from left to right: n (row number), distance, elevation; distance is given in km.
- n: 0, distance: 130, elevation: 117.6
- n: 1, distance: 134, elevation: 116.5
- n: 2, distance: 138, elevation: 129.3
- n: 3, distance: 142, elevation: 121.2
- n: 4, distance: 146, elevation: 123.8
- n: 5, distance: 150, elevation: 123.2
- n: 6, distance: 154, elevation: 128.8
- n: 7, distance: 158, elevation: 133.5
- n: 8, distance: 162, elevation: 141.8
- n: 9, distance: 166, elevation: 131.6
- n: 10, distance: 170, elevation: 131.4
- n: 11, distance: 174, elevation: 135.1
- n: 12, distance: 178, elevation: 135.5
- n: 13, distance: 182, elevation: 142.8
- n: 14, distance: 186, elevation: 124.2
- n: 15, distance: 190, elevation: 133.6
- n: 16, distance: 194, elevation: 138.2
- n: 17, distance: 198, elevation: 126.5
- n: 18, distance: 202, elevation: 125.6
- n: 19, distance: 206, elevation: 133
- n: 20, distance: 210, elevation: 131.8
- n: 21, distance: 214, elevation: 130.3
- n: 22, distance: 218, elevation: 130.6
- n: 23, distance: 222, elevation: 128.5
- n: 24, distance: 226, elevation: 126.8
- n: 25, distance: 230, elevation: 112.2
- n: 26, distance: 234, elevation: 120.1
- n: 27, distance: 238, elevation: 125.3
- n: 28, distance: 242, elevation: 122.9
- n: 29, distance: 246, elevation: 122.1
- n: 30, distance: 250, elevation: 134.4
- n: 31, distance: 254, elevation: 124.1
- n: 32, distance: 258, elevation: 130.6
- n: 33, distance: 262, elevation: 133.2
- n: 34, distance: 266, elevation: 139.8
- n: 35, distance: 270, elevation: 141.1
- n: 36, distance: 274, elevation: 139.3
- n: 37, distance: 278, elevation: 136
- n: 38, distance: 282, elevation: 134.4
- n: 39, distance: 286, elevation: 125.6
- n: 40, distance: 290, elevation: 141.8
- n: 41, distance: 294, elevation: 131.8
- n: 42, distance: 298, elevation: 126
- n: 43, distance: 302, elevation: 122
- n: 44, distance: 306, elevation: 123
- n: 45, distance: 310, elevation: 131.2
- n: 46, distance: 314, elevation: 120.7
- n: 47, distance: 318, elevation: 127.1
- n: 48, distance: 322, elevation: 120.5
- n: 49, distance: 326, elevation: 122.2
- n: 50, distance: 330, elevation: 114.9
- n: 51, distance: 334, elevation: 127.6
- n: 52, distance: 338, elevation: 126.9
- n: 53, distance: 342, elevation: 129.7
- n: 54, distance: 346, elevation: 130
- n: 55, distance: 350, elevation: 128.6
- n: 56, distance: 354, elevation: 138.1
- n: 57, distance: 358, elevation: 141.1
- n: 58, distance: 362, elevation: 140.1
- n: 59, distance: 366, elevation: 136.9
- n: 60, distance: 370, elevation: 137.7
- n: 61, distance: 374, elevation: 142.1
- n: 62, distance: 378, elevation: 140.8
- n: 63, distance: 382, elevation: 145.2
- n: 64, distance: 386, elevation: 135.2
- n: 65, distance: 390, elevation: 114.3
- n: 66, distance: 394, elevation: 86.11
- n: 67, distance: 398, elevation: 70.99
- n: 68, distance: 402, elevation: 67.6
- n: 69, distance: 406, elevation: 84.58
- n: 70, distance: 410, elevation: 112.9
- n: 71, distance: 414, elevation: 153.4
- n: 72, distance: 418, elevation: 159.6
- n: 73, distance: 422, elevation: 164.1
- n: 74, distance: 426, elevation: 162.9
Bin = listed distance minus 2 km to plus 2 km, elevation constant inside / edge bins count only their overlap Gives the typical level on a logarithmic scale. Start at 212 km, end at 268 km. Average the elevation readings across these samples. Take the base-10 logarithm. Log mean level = 2.105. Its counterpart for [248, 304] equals 2.123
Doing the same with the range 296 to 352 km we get 2.097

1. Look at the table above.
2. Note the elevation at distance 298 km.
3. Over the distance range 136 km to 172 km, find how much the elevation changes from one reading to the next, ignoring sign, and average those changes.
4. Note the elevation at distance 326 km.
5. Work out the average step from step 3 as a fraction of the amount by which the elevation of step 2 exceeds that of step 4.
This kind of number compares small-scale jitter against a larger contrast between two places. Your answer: 1.3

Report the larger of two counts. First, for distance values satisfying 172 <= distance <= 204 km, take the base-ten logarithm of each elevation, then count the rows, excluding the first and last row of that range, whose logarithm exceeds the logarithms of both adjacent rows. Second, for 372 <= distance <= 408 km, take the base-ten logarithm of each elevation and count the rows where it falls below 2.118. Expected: 5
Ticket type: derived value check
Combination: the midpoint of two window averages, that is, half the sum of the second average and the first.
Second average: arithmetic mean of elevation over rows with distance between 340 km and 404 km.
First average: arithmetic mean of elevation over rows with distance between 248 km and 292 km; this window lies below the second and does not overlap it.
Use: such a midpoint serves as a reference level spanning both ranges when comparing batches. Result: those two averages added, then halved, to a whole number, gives 129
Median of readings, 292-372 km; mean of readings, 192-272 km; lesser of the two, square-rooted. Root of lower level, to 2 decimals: 11.32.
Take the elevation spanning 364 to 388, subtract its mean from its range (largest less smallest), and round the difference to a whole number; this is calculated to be -130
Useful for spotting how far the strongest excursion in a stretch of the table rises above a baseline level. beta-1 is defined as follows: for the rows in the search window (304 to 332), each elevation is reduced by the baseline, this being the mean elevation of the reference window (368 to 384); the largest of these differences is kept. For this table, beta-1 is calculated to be -10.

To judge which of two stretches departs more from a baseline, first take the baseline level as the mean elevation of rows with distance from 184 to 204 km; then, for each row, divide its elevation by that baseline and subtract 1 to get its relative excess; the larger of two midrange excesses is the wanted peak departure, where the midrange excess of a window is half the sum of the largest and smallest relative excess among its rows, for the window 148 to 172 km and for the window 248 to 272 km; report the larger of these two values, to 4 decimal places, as 0.0230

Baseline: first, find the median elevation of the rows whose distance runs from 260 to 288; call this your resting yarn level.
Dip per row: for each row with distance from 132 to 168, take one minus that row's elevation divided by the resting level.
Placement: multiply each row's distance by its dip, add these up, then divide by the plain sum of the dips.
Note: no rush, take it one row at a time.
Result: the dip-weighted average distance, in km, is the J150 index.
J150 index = 143.1 km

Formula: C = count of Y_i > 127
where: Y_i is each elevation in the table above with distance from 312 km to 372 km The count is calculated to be 10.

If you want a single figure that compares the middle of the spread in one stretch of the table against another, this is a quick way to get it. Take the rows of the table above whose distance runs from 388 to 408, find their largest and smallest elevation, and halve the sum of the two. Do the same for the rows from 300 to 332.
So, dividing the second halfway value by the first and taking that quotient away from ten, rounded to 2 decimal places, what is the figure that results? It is 8.65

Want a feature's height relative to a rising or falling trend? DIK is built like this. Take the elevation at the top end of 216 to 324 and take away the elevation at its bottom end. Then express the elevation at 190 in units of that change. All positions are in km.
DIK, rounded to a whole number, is -13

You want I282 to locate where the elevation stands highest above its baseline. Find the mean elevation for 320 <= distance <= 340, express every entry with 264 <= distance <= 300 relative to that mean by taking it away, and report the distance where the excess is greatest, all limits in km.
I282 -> 290 km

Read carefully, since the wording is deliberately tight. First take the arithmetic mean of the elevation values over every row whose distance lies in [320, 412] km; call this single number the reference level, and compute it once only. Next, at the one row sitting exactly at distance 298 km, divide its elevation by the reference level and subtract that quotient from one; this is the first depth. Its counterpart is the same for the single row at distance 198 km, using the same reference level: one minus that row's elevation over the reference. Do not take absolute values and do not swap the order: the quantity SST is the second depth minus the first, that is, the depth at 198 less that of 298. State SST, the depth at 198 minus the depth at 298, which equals 0.00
